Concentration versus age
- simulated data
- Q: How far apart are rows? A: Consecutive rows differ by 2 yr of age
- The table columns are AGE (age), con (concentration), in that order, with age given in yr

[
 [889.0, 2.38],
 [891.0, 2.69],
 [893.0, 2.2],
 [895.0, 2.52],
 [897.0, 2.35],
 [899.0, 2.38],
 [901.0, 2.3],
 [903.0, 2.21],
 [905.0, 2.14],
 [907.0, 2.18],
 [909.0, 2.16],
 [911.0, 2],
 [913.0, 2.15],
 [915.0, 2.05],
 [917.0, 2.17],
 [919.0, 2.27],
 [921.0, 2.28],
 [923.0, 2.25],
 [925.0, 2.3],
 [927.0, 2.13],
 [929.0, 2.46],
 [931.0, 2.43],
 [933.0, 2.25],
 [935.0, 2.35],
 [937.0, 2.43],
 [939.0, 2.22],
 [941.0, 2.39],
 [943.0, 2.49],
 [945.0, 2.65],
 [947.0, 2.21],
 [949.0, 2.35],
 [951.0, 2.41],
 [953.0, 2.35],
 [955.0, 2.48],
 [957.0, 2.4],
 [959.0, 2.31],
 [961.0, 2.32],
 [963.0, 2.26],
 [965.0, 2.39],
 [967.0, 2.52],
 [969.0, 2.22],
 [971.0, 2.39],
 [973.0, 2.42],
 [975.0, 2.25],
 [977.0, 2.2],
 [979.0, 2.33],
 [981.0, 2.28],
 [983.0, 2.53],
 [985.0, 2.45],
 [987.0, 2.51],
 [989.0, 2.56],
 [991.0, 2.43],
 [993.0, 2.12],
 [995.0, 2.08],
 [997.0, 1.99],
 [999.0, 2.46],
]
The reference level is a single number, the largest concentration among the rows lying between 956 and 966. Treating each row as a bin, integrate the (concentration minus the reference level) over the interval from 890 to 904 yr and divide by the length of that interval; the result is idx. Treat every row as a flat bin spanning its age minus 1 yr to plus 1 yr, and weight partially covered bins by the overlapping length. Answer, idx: -0.021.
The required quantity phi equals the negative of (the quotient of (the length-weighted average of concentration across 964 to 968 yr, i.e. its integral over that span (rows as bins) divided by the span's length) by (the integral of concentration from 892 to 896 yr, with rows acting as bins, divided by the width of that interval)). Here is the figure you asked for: -1.04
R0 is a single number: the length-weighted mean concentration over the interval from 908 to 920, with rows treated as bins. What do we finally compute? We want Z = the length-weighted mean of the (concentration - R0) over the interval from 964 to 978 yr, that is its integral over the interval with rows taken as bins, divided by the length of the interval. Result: 0.21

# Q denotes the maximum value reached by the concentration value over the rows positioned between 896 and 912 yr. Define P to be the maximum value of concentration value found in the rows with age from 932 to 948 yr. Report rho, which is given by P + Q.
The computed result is 5.03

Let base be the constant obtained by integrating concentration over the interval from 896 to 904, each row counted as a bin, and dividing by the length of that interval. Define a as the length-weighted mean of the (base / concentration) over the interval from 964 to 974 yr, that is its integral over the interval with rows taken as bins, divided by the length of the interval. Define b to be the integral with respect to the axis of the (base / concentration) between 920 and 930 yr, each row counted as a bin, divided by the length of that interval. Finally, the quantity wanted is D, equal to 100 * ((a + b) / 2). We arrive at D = 99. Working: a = 0.97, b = 1.01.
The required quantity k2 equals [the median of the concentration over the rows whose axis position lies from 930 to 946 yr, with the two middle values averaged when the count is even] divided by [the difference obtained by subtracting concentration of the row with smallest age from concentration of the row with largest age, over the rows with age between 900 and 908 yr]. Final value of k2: -20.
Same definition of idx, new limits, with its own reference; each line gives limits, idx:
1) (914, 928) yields -0.193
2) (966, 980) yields -0.067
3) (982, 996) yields -0.017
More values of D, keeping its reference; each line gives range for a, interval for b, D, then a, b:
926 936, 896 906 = 101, 1.00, 1.02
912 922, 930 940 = 102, 1.06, 0.99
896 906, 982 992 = 97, 1.02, 0.93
